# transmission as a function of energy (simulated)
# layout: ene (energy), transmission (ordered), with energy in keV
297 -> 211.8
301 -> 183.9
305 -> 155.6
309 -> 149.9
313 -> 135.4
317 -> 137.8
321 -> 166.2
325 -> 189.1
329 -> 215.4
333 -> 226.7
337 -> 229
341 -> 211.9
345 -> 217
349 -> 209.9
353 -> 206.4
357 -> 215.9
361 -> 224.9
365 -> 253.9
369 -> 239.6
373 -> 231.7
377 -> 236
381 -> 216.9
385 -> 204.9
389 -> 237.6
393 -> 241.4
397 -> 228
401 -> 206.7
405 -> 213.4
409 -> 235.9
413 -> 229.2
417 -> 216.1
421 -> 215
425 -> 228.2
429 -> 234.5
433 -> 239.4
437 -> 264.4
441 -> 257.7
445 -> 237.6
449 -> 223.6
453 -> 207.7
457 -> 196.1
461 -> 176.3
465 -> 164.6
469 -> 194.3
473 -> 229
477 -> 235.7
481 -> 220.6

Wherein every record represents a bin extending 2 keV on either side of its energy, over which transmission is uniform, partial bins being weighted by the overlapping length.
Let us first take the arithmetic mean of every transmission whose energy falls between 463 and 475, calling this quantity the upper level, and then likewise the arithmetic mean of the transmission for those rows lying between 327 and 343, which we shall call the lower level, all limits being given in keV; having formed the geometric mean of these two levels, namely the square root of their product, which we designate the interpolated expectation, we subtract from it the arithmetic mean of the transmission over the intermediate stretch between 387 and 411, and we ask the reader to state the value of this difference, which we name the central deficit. -19.2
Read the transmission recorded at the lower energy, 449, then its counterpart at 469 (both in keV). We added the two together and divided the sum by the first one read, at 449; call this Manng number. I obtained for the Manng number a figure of 1.87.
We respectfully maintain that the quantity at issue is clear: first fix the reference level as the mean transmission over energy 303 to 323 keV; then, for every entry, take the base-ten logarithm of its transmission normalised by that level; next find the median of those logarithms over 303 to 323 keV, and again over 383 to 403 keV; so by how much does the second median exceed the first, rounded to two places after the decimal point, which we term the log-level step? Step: 0.18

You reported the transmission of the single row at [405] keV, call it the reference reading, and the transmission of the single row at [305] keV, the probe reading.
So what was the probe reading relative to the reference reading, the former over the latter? 0.73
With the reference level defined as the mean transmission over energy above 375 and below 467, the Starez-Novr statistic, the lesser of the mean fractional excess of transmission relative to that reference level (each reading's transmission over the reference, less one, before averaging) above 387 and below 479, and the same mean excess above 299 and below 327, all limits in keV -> -0.28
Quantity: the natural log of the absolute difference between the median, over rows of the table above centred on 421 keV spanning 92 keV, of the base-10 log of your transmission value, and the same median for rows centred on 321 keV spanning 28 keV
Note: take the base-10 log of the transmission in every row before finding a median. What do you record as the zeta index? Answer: -1.99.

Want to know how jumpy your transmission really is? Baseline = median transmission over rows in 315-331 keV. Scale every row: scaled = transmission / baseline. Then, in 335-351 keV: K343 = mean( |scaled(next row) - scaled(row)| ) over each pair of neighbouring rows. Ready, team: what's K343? 0.055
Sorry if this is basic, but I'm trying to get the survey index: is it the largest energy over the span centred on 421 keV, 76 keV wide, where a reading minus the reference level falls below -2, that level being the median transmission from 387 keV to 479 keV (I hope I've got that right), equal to 457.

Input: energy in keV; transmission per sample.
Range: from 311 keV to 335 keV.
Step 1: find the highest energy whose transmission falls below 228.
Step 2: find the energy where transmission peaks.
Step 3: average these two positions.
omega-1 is 333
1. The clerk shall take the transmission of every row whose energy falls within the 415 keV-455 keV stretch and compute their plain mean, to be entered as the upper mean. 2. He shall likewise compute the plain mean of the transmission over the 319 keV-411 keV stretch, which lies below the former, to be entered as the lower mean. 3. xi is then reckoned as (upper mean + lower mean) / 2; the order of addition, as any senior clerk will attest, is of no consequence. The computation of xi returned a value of 226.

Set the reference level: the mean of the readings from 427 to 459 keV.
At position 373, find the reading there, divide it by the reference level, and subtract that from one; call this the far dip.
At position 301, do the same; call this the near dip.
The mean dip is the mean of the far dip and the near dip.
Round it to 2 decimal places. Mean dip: 0.11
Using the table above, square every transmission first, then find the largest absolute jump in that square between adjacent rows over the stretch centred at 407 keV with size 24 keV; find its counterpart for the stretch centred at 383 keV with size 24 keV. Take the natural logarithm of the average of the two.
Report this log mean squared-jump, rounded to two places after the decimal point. 9.42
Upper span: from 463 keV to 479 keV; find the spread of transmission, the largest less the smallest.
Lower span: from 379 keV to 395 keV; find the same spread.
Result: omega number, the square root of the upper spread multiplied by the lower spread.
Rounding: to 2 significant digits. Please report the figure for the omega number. 51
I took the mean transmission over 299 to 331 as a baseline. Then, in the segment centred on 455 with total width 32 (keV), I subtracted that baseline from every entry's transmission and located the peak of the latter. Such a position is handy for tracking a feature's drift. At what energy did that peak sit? 441 keV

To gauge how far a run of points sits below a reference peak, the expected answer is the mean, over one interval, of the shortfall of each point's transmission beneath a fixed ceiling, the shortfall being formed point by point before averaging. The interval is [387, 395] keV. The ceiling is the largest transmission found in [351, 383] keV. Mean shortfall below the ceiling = 14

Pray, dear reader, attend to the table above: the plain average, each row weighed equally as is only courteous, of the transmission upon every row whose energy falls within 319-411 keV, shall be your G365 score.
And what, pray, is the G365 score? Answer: 220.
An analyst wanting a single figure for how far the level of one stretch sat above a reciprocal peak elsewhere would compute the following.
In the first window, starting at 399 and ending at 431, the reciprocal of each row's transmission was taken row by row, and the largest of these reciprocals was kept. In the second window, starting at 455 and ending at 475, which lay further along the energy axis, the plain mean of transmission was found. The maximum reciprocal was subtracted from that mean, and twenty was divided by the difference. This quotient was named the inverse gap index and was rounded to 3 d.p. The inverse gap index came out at 0.104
